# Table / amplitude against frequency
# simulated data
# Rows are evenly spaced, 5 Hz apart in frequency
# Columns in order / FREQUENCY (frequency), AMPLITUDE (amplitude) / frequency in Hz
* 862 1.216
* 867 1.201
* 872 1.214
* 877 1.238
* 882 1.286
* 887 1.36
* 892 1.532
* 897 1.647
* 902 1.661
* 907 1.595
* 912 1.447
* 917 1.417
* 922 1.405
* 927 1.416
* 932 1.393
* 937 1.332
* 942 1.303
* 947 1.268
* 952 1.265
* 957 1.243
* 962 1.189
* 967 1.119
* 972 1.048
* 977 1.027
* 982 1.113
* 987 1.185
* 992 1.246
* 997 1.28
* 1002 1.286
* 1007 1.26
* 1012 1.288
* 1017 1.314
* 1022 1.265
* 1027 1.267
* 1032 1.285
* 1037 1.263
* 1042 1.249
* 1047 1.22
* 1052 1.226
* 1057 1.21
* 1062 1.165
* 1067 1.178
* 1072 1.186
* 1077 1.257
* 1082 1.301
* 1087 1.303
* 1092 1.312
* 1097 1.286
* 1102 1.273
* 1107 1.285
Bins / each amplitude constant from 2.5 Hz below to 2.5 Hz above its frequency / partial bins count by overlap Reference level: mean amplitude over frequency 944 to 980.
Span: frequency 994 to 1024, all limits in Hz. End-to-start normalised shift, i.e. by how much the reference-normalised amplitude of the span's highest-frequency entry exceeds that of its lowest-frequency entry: -0.01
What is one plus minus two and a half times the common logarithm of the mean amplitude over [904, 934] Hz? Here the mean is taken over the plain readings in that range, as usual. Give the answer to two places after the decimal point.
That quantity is 0.60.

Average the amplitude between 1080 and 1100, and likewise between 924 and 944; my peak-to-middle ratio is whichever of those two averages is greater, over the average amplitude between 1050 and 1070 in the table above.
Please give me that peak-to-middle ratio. 1.14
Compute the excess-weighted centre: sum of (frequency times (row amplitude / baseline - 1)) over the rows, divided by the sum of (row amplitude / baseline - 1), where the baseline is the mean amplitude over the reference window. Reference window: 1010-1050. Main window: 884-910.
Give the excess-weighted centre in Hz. 899.1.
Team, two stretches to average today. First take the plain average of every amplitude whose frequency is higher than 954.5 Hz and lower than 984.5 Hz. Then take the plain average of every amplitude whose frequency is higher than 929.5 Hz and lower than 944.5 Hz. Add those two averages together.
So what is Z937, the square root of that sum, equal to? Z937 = 1.57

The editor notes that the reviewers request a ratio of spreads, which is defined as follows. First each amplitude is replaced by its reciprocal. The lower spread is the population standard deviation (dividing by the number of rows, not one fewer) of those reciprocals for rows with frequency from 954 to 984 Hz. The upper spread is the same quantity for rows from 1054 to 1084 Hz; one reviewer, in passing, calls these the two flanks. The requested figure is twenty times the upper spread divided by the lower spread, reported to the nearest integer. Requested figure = 11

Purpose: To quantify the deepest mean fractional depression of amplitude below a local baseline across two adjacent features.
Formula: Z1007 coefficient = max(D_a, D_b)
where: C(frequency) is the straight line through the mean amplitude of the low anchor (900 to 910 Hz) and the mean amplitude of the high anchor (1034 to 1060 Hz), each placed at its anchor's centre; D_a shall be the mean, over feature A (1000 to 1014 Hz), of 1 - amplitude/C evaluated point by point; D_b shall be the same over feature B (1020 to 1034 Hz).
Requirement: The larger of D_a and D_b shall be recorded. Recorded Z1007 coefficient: 0.05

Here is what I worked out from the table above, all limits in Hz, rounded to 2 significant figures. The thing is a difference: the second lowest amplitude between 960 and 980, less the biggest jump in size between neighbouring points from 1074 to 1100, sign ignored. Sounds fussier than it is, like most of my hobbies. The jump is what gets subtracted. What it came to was 1.0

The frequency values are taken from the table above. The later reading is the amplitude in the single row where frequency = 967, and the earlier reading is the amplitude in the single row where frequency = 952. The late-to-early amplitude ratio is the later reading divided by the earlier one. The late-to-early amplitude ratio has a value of 0.88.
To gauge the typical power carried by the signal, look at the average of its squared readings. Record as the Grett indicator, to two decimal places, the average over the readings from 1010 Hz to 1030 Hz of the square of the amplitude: 1.65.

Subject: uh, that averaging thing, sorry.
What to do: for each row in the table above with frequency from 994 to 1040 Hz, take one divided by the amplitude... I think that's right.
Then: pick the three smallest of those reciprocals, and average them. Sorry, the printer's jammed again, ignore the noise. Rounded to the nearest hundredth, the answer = 0.77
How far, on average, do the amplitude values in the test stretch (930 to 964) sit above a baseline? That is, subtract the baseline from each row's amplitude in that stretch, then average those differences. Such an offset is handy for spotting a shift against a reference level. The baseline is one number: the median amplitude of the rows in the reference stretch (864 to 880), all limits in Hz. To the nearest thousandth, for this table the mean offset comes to 0.071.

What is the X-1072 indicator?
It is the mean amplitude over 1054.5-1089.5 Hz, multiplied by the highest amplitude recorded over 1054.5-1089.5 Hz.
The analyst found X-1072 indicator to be 1.60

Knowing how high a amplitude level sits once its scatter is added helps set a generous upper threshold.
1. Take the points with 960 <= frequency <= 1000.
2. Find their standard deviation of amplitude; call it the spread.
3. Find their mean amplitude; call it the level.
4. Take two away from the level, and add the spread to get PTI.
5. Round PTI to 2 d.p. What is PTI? -0.76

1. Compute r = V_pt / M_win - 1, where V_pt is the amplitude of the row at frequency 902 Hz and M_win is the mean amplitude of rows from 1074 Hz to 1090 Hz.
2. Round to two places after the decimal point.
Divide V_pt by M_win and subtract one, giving 0.29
